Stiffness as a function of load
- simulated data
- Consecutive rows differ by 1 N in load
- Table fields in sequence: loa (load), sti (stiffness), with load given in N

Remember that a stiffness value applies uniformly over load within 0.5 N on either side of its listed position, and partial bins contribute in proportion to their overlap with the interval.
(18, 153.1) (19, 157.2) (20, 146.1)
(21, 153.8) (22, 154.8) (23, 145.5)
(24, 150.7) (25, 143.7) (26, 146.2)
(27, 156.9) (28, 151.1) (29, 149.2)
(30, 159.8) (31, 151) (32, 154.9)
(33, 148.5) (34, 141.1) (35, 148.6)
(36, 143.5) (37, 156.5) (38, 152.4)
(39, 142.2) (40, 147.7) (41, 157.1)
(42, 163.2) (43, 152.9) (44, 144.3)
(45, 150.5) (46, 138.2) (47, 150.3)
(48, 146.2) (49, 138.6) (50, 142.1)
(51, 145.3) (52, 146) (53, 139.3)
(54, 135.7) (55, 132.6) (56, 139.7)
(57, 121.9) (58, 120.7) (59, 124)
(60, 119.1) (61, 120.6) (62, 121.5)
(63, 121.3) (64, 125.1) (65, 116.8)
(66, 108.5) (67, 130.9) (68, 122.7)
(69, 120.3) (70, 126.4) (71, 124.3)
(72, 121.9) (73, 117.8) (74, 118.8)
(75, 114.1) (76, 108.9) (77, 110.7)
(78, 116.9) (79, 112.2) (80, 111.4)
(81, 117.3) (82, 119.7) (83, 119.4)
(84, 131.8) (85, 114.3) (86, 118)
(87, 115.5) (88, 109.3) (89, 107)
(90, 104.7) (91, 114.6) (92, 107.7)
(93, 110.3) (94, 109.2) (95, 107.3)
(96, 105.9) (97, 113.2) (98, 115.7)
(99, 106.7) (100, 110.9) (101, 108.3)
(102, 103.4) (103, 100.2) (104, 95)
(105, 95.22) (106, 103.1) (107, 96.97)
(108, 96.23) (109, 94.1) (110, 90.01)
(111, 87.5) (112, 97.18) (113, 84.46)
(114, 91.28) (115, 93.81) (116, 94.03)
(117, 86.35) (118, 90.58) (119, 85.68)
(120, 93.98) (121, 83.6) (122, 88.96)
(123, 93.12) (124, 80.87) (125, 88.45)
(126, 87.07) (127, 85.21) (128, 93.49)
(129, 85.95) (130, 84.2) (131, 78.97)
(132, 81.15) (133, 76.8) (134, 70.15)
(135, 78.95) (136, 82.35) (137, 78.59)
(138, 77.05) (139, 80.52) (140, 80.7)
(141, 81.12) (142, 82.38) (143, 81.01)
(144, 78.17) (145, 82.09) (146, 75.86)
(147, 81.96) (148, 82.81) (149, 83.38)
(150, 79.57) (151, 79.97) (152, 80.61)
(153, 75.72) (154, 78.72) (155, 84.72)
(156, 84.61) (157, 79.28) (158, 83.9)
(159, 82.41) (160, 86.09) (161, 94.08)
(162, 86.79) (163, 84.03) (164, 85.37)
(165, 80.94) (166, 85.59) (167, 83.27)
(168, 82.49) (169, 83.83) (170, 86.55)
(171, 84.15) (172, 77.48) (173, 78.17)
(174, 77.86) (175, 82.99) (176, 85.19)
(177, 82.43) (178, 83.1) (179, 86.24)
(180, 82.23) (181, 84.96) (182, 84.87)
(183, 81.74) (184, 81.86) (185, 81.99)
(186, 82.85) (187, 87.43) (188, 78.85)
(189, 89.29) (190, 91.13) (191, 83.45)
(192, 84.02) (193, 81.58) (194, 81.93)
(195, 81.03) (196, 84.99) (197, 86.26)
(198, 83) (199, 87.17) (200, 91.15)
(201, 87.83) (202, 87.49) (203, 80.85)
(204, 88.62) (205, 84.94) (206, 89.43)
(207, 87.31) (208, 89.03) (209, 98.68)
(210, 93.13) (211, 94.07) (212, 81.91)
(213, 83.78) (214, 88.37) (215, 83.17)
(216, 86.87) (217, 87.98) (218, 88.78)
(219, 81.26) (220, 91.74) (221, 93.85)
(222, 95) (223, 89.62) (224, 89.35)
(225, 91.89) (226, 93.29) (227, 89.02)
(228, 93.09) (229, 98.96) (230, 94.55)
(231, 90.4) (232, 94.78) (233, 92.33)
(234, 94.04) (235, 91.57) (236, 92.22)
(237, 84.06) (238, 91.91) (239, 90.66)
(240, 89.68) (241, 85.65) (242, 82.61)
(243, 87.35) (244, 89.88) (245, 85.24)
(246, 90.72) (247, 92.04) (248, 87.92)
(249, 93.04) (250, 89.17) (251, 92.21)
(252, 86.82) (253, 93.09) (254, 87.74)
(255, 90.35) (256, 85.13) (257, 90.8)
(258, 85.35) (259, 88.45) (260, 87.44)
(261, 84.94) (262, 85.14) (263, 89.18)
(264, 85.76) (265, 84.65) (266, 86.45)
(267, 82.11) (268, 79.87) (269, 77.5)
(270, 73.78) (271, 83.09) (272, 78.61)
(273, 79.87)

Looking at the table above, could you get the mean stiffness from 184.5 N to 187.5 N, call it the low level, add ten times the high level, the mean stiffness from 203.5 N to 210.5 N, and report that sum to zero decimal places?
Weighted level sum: 986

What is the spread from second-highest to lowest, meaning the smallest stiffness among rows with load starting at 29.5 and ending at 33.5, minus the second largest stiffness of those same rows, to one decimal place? -6.4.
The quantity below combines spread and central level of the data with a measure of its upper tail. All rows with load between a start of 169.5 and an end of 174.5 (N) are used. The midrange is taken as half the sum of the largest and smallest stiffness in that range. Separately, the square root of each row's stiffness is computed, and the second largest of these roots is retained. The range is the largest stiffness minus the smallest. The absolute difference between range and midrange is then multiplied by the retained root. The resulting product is 669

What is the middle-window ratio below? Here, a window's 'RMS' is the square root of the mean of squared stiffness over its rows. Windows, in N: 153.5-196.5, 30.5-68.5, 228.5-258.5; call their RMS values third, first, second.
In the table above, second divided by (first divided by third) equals 54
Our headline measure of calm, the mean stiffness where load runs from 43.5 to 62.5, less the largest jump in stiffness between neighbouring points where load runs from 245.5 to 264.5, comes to 129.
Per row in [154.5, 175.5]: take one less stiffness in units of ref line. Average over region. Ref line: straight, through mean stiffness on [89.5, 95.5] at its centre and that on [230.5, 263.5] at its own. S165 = 0.16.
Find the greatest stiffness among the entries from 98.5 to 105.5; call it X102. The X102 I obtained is 110.9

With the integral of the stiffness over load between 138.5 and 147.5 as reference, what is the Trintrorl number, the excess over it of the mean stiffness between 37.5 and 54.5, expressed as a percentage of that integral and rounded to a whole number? -80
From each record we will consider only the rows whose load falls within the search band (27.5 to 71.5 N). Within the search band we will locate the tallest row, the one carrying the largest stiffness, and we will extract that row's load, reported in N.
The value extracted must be 42 N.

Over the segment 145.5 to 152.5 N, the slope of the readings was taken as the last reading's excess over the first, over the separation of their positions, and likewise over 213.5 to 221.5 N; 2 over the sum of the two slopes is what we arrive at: 1.3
